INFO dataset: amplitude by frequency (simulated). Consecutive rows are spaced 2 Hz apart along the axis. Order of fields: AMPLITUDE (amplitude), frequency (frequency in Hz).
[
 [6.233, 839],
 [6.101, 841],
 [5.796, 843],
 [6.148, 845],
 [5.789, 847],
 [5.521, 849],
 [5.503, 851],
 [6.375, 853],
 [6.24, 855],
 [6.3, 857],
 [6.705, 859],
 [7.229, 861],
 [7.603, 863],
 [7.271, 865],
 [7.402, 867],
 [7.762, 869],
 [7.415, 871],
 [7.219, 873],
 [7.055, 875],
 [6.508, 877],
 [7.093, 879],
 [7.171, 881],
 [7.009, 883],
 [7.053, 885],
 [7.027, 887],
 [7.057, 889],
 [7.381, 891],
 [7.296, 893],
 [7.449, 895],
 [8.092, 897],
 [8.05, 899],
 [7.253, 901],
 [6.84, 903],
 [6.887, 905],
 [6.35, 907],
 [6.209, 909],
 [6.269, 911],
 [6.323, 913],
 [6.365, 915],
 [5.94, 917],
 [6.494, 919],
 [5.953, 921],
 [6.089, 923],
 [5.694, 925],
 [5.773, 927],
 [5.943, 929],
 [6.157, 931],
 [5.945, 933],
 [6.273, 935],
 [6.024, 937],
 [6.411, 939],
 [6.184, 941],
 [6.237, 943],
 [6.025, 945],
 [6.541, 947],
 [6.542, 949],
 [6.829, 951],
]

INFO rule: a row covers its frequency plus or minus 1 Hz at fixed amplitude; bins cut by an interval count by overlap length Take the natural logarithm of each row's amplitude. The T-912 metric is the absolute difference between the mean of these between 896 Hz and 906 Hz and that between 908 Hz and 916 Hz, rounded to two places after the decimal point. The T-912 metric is 0.16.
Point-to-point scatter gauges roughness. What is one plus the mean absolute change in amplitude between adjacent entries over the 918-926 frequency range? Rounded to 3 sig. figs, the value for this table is 1.36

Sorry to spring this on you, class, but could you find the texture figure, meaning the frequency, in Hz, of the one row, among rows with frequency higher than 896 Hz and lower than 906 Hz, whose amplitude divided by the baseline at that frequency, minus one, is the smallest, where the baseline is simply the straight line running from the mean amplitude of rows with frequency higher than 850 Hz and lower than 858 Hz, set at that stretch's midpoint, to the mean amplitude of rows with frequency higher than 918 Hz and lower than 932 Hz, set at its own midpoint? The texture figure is 903 Hz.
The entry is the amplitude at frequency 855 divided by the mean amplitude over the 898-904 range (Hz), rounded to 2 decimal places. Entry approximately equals 0.85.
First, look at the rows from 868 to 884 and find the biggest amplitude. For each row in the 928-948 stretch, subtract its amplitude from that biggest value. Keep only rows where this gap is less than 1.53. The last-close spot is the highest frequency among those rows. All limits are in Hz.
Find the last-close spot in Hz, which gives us 947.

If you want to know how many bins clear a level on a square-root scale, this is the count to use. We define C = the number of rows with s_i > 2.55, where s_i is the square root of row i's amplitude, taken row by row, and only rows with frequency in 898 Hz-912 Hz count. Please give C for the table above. 4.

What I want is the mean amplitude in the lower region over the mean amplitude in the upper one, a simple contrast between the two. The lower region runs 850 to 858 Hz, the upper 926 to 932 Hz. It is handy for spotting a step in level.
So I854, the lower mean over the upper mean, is 1.02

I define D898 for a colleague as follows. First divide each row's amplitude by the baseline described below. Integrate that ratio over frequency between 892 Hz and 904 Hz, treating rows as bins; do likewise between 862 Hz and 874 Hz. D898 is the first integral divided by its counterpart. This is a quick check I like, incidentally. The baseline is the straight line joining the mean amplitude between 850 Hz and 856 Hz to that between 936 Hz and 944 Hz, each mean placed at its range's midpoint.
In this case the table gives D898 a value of 1.00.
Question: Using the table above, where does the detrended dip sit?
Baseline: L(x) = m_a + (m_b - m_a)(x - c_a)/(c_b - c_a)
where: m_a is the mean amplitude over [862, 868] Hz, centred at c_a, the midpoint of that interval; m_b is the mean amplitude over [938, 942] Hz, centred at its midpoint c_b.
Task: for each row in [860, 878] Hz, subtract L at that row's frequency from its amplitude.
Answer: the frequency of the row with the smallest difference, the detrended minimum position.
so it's 877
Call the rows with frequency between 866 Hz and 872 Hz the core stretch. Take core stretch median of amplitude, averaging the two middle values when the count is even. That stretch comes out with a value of 7.4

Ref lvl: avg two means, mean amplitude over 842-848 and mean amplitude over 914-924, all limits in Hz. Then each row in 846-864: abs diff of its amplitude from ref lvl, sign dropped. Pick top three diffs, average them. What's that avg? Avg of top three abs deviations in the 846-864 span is 1.1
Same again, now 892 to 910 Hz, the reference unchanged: 1.8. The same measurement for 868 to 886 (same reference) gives 1.4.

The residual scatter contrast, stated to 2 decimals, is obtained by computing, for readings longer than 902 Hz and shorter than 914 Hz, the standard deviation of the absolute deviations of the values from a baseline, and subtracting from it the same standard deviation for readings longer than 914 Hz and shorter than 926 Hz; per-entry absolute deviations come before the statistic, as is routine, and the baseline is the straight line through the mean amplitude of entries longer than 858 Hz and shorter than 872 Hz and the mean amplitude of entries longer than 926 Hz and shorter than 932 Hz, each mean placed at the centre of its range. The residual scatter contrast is 0.02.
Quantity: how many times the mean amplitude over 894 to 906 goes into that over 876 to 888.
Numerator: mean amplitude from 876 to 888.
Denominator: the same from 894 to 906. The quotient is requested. 0.94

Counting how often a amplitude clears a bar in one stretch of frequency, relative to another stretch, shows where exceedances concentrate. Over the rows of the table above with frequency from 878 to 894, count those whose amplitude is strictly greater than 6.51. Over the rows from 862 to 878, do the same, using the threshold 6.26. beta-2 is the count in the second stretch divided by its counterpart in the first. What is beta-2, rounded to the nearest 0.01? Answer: 1.00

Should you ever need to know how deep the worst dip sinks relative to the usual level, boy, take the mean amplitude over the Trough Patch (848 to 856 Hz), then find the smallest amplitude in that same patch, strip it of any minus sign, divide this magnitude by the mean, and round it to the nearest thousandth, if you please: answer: 0.931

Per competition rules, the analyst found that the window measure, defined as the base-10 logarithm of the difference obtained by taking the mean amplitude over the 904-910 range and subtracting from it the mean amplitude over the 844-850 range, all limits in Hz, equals -0.2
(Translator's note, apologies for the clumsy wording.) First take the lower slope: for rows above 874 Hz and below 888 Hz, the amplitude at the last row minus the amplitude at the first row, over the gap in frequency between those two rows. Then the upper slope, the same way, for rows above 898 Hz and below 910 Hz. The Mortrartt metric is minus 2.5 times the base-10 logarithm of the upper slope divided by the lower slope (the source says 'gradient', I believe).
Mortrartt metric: -4.7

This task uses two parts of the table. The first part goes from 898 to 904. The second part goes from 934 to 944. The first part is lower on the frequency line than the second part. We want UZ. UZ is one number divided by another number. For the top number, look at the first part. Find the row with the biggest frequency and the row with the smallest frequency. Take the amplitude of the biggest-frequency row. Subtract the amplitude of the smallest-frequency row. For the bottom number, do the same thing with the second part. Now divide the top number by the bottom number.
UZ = 34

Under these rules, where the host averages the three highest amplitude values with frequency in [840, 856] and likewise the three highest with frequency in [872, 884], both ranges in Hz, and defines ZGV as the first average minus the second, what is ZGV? -0.9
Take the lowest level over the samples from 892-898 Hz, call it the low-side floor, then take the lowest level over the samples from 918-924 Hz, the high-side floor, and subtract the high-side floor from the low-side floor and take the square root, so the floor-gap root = 1.16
